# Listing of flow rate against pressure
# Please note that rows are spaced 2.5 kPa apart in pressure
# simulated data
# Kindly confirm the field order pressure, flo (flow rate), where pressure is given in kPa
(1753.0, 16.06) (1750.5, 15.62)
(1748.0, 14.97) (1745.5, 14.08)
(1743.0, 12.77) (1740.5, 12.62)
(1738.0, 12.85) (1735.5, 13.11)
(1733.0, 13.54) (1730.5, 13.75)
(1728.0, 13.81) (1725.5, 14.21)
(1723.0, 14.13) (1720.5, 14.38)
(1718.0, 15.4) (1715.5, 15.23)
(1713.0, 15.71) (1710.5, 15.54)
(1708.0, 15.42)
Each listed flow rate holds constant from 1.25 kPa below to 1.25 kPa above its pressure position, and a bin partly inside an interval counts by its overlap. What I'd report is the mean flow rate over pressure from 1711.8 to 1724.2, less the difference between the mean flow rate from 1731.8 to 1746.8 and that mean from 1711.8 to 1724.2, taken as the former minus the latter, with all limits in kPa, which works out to 16.8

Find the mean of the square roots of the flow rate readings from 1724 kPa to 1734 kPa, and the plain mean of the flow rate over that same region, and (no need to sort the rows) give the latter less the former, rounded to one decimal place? 10.1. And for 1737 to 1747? 9.5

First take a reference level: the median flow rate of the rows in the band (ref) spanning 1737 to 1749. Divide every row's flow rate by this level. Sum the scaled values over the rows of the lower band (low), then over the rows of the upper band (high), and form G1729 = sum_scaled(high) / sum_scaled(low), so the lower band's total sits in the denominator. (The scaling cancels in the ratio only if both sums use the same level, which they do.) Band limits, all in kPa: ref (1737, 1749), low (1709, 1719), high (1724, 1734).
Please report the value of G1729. 0.89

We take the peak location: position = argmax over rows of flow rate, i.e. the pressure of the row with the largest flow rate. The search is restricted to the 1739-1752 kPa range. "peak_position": 1750.5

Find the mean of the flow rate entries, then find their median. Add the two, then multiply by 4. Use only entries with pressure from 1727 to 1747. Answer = 107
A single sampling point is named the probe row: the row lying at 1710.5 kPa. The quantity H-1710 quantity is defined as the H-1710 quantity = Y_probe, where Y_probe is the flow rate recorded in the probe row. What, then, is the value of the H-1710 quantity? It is 15.54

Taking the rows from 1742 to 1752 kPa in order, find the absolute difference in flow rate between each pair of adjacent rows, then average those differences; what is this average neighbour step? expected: 0.95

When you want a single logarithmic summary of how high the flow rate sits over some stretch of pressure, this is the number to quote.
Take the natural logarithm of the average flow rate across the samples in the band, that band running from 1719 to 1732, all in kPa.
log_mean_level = 2.64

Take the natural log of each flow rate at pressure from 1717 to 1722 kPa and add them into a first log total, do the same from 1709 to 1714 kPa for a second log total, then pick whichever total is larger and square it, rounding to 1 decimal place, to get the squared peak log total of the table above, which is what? 30.2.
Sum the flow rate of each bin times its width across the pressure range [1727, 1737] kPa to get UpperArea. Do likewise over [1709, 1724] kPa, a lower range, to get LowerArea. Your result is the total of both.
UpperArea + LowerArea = 362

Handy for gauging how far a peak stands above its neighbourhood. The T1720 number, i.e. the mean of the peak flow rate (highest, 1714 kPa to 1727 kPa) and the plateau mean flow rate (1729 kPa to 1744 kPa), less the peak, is -1.1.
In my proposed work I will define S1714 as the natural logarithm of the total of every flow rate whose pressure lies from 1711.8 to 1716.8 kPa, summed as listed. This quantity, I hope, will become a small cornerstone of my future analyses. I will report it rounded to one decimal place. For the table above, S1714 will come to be 3.4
